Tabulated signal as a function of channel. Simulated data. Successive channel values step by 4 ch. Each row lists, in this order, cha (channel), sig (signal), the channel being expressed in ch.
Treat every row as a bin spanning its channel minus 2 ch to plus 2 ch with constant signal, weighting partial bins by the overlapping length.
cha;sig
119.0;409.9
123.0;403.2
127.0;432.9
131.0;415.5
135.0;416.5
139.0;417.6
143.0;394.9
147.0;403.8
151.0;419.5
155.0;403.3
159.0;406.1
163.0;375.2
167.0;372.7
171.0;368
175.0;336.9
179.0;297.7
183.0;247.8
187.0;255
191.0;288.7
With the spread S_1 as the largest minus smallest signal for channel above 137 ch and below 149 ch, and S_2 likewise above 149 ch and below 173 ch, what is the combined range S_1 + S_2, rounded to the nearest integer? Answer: 74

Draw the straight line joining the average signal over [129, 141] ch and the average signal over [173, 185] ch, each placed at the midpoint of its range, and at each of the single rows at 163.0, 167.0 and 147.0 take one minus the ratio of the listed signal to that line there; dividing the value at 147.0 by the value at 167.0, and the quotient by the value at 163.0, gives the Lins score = -3.6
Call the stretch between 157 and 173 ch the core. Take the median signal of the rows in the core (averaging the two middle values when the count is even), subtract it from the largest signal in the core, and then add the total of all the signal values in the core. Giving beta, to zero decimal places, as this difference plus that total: 1554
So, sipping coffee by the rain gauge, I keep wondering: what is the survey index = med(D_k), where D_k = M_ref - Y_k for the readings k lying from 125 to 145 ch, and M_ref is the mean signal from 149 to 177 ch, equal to -33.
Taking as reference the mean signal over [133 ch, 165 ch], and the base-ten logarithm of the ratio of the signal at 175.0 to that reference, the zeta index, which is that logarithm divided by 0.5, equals -0.159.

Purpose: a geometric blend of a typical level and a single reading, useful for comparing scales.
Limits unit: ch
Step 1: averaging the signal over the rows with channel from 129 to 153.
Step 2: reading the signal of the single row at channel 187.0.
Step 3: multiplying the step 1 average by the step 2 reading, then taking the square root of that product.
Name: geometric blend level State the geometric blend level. 324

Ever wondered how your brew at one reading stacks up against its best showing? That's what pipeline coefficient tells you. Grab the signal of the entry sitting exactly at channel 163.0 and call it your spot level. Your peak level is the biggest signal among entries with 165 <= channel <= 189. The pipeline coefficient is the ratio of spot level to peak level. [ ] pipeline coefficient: 1.01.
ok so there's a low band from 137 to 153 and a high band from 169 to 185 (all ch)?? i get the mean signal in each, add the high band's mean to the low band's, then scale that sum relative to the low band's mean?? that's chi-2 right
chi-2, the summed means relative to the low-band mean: 1.76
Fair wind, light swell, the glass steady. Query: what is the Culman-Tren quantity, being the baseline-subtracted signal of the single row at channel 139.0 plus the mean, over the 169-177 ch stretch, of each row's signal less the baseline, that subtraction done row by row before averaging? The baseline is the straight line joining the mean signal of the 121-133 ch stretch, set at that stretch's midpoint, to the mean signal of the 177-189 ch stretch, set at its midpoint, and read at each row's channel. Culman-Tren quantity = 91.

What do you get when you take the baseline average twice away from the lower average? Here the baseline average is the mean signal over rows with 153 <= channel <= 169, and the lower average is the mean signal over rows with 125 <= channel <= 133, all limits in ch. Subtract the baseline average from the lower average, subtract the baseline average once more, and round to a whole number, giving -354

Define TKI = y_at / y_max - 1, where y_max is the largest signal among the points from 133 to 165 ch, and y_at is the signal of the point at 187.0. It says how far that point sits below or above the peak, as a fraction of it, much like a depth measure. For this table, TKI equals -0.4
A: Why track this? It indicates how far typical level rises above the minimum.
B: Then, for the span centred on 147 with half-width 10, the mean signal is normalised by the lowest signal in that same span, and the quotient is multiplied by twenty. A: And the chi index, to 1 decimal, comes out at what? 20.7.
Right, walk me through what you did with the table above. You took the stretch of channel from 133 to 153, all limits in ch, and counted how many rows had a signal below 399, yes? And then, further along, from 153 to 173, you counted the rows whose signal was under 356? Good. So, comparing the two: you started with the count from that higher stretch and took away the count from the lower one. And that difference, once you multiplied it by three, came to -3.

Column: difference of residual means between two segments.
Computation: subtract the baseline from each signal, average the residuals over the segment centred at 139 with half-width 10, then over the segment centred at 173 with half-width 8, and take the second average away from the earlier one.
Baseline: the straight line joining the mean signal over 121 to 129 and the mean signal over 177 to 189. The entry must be -23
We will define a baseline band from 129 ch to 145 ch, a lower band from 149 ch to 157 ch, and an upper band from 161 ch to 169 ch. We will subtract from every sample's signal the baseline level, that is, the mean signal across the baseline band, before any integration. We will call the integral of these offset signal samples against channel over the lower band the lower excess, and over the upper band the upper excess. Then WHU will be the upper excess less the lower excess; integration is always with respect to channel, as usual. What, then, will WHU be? -300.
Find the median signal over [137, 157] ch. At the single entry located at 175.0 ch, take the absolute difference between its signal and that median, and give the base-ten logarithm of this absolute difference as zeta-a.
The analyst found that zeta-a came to 1.83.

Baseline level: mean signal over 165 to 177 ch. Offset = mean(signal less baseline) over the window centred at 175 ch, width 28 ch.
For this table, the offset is -37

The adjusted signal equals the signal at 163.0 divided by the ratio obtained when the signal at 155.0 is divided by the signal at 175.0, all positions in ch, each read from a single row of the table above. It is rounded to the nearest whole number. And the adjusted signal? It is 313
